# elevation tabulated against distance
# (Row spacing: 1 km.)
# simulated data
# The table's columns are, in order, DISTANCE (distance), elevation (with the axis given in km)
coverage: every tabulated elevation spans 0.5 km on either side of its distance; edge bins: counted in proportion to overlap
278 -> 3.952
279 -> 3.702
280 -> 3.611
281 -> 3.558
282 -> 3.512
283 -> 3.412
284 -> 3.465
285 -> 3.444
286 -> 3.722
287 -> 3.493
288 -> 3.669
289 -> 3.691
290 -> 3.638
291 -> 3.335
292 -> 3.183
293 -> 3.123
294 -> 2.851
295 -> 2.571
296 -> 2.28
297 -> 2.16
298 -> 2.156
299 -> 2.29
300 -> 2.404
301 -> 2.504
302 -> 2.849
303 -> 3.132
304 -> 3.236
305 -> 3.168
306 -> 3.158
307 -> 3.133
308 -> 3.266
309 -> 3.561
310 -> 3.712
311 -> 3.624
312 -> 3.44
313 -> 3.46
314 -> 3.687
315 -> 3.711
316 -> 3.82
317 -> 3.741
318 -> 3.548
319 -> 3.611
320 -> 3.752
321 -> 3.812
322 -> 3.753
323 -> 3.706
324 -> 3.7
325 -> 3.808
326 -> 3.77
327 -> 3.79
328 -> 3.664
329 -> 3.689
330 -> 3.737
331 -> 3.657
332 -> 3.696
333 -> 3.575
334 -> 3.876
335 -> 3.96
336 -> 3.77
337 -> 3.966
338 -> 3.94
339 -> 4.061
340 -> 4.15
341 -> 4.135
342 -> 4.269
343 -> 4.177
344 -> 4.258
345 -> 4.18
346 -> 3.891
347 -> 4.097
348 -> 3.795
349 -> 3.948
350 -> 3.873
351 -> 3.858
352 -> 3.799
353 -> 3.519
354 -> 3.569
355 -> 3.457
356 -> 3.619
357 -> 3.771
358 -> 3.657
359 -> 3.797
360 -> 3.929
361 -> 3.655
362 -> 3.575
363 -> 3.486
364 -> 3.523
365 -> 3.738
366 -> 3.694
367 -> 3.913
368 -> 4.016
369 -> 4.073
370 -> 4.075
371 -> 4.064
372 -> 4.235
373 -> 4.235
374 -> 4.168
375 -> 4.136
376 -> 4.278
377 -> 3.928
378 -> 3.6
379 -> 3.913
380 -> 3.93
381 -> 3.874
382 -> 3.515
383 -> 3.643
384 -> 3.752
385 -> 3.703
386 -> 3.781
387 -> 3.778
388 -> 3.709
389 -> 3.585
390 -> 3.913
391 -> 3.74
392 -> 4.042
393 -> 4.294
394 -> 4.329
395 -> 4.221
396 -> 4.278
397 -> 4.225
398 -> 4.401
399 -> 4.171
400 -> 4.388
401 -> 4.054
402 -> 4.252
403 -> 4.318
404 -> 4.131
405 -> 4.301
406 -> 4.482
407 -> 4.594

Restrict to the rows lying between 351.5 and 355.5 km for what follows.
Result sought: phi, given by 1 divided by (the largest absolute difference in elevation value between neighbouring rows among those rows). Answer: 4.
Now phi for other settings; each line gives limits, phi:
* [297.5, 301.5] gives 7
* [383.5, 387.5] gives 13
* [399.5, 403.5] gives 3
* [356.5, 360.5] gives 7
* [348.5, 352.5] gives 13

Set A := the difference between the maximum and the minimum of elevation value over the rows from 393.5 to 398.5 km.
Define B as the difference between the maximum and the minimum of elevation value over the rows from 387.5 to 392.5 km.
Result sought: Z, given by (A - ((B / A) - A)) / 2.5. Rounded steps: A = 0.18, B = 0.46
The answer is -0.9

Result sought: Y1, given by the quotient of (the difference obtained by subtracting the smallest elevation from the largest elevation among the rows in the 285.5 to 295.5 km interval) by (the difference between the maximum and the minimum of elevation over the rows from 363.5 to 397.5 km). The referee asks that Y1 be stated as 1.4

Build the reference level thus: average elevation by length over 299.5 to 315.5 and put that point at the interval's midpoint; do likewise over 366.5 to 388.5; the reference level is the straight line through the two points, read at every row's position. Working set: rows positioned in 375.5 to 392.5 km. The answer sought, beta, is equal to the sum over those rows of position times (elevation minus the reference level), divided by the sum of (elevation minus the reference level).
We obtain 386.4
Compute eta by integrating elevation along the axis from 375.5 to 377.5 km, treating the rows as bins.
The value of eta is 8.21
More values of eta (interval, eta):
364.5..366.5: 7.43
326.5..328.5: 7.45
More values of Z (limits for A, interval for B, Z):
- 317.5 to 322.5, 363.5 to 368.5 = -0.5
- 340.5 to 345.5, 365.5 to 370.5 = -1.0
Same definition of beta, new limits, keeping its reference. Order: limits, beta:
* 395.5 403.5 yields 398.9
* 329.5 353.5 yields 340.8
